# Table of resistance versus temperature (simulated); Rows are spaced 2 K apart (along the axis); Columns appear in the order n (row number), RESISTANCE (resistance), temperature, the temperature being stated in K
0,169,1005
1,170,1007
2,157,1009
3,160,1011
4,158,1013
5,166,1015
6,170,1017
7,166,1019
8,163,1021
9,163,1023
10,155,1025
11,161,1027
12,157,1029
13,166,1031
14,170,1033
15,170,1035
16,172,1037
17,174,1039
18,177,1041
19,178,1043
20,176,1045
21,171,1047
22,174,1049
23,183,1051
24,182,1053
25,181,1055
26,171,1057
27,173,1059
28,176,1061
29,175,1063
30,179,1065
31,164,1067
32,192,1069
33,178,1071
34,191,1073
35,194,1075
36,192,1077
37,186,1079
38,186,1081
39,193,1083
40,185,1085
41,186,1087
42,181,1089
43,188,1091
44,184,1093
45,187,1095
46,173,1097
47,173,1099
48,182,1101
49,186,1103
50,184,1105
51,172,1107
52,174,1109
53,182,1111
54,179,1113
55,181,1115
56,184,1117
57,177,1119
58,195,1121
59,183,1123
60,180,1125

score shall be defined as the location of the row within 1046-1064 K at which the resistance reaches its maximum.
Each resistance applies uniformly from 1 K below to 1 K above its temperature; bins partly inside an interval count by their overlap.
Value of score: 1051 K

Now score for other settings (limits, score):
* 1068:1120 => 1075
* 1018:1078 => 1075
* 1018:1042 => 1041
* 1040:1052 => 1051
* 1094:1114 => 1095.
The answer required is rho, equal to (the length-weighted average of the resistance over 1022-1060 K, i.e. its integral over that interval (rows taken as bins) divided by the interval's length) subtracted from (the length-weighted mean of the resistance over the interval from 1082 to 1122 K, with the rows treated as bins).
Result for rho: 11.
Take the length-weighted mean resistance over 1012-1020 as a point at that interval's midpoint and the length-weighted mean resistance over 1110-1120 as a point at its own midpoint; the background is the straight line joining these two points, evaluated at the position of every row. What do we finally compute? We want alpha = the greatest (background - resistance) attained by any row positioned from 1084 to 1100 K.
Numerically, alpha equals 5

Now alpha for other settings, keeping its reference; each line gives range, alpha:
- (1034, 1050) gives -1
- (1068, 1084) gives -4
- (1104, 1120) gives 7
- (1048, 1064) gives 0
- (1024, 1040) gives 11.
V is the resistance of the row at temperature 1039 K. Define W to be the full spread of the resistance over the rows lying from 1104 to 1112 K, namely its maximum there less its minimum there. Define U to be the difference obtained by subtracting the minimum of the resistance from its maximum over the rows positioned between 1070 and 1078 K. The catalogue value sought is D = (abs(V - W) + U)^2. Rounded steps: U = 16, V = 174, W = 12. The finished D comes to 31684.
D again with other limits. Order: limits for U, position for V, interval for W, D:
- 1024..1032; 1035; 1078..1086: 29929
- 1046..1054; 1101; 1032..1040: 36100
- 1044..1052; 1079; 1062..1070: 28900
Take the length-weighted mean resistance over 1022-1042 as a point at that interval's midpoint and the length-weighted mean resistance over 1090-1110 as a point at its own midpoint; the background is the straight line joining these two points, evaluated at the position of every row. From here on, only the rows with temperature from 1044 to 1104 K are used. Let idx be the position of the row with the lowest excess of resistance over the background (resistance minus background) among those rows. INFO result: 1067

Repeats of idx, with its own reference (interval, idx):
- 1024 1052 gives 1025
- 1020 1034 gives 1025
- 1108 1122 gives 1109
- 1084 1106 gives 1099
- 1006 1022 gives 1009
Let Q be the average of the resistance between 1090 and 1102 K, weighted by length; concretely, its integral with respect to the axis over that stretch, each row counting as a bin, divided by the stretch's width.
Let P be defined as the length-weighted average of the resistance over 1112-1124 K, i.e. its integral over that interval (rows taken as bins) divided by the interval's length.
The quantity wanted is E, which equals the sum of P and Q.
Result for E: 364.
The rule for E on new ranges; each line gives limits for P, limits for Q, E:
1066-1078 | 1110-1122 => 368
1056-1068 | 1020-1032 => 334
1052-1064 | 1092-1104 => 357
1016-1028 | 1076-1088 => 351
